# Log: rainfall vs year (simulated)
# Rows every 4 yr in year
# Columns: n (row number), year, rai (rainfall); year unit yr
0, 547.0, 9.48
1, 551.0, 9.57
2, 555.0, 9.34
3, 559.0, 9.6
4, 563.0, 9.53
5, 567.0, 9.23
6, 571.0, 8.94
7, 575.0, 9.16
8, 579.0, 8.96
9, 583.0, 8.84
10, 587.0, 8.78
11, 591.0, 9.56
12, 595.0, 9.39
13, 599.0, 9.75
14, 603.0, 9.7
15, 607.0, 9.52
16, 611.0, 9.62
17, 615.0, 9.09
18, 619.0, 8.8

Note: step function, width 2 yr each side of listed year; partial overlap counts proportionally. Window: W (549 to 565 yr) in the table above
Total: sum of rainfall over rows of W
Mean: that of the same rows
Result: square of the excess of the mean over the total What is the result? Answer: 814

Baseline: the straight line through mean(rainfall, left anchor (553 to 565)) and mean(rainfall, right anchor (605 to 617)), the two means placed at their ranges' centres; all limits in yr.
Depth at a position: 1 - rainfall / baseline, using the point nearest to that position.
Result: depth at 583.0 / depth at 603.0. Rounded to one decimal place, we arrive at -2.2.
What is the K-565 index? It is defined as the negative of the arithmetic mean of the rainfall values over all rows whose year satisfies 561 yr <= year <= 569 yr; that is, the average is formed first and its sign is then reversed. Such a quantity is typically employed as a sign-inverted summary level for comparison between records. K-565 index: -9.38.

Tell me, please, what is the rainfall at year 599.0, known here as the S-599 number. 9.75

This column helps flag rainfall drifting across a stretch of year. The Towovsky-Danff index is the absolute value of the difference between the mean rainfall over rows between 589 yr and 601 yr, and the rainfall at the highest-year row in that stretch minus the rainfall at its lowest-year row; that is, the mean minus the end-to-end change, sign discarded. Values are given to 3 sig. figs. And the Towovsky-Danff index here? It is 9.38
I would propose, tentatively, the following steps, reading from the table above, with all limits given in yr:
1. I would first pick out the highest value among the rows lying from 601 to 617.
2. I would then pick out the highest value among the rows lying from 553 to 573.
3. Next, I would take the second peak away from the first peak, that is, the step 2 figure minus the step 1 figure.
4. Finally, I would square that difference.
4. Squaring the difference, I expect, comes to 0.010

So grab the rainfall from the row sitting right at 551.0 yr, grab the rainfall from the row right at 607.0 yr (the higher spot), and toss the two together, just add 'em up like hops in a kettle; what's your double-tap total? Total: 19.1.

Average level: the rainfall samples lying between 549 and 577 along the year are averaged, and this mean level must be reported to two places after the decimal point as 9.34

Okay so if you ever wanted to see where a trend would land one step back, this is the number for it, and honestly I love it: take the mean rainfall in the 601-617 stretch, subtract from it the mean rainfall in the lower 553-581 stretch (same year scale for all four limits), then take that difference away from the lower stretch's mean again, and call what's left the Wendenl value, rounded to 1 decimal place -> 9.0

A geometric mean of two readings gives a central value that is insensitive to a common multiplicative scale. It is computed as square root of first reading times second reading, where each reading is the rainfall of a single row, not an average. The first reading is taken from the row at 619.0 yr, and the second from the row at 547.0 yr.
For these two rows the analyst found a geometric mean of 9.13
